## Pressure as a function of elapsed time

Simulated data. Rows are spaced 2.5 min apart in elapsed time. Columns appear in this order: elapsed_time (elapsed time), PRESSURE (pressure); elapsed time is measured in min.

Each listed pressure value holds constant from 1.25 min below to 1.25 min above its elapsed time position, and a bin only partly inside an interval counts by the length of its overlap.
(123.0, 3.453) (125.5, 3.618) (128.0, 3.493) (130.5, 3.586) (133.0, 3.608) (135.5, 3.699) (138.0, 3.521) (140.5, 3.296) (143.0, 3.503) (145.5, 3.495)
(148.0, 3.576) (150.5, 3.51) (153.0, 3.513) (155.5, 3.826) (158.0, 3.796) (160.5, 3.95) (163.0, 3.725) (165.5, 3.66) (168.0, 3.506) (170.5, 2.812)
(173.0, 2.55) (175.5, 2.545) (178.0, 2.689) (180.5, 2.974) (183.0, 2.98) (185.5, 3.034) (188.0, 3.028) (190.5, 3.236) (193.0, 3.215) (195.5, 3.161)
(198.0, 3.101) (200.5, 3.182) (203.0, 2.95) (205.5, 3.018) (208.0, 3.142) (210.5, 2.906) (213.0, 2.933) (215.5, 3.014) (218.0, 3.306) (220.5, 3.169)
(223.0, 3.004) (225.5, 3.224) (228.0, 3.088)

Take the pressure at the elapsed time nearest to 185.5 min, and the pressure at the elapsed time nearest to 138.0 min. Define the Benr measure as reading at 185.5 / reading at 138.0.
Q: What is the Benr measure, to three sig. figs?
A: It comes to 0.862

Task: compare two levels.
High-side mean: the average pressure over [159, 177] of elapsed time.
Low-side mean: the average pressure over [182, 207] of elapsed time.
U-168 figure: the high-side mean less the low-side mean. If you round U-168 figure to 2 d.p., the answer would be 0.16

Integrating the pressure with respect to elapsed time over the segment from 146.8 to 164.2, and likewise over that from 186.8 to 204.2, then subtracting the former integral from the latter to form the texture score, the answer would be -10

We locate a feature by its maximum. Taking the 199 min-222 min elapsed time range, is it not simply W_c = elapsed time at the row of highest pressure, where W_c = 218.0 min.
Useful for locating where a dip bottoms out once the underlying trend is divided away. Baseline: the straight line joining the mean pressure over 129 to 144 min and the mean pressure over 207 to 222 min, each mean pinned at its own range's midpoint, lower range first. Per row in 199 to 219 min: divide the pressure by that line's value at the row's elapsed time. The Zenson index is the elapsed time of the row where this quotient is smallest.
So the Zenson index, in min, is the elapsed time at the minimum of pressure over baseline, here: 210.5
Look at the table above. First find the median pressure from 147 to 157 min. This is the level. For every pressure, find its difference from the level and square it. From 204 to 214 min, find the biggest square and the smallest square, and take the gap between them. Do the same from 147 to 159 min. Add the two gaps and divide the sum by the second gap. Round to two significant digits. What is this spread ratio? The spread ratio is 4.1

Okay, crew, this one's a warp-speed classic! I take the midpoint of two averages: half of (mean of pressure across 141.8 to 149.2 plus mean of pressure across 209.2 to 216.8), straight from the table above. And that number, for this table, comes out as 3.24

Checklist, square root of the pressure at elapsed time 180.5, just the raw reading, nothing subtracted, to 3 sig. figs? 1.72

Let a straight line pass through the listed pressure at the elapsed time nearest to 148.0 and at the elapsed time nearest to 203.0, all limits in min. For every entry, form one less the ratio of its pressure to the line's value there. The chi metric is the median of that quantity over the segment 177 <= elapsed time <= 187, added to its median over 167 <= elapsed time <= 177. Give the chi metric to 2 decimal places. 0.25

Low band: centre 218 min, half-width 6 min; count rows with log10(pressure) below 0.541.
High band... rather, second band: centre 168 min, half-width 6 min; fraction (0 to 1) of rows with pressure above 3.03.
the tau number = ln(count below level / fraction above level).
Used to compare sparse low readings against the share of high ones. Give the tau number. 2.1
